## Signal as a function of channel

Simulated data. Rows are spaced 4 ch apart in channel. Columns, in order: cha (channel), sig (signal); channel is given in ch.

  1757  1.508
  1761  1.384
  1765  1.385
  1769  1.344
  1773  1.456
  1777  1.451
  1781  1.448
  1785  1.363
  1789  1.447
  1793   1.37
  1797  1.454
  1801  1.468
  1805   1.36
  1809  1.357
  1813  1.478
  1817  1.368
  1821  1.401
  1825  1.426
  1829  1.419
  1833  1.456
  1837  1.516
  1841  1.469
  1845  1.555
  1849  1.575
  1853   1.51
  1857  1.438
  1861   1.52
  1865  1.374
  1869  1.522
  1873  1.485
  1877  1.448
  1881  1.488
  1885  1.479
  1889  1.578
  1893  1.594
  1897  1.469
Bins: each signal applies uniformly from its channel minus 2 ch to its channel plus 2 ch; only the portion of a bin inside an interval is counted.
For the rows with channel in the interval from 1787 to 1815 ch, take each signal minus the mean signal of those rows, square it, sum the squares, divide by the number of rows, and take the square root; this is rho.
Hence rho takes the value 0.050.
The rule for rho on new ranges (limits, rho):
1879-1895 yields 0.052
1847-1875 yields 0.061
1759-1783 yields 0.043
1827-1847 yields 0.048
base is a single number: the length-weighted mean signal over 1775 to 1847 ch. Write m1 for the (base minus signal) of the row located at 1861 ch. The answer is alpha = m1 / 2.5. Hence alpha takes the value -0.035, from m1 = -0.09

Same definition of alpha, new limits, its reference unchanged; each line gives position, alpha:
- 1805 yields 0.029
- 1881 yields -0.022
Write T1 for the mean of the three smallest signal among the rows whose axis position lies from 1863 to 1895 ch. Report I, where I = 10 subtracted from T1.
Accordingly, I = -8.566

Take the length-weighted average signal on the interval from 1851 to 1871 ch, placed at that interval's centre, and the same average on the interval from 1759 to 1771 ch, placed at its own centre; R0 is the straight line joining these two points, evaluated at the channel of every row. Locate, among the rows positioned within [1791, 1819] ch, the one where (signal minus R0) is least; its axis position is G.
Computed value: 1809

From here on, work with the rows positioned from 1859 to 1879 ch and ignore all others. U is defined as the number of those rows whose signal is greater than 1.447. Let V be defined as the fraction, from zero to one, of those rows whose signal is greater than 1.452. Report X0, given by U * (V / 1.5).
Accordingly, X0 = 1.6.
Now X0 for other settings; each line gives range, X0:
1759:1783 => 0.3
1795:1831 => 0.7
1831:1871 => 4.3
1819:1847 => 1.5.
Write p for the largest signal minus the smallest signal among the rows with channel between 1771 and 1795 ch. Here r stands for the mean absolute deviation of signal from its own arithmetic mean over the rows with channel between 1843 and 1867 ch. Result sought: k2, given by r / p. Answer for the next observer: 0.64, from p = 0.093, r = 0.060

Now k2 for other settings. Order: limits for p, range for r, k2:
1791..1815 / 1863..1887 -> 0.30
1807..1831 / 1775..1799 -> 0.31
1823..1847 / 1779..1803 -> 0.29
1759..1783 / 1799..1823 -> 0.40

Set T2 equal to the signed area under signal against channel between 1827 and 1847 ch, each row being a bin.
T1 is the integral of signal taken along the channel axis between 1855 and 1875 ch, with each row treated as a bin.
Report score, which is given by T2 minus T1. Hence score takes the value 0.3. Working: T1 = 29.4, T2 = 29.7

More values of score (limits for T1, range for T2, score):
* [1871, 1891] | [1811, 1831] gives -1.5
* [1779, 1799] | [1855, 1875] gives 1.0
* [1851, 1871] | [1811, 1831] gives -1.1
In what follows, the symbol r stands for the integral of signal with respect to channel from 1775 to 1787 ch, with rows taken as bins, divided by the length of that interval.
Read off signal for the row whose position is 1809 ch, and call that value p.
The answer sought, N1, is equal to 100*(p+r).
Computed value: 278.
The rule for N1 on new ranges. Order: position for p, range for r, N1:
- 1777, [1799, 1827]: 286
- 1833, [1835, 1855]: 298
